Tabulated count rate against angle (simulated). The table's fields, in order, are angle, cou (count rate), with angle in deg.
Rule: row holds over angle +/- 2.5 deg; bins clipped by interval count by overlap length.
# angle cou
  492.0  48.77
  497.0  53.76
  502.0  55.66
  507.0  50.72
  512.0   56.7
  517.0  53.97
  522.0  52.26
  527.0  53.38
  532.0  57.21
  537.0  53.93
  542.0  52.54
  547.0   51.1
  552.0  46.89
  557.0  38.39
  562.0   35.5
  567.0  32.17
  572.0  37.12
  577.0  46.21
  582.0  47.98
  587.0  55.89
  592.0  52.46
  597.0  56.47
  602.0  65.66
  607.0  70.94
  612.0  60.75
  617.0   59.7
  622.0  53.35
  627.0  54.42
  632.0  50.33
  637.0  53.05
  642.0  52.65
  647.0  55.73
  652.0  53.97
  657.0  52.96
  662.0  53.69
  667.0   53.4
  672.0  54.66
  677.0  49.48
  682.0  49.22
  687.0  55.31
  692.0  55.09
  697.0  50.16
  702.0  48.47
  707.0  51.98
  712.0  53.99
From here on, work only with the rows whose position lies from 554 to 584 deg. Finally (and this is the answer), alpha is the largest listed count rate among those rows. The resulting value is 47.98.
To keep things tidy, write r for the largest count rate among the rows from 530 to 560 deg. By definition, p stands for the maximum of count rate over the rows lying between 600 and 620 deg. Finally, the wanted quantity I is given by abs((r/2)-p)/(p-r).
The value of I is 3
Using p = 70.94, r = 57.21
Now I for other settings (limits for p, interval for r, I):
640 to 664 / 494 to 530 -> -28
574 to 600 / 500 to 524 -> -122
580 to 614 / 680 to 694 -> 3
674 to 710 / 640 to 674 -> -65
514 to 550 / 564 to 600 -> 39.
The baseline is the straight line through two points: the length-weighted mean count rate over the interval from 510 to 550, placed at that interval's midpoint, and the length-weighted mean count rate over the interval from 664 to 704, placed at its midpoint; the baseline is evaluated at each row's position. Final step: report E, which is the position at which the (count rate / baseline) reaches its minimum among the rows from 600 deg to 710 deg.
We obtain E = 702.0 deg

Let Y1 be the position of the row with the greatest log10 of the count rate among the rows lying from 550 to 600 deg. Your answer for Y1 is 597.0 deg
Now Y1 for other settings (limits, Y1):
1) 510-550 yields 532.0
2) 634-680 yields 647.0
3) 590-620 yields 607.0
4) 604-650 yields 607.0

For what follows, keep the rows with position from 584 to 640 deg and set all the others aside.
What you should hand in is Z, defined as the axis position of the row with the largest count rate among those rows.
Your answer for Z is 607.0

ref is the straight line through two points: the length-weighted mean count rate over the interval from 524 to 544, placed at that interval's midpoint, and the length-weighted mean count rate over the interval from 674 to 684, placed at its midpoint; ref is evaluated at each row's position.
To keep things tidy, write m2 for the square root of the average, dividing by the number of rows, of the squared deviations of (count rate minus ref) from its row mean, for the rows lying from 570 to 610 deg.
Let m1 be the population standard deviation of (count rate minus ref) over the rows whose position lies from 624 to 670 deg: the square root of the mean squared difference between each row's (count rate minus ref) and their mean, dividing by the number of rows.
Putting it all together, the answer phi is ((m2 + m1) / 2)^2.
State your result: 36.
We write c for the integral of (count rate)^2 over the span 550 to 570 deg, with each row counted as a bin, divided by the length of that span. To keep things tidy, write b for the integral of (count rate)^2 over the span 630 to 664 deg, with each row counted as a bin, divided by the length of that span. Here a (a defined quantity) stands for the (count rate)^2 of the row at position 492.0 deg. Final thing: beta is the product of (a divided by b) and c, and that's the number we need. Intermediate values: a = 2379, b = 2836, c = 1471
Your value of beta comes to 1234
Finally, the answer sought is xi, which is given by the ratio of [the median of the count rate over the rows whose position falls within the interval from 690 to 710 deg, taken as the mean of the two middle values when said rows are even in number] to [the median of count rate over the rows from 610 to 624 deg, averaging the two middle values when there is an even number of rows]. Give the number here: 0.9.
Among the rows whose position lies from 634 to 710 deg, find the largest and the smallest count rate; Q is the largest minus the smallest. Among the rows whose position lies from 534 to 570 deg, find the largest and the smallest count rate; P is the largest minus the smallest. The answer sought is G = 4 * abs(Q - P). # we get 58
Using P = 21.8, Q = 7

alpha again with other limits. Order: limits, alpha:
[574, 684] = 70.94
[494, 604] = 65.66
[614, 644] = 59.7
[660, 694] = 55.31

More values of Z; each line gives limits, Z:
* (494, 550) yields 532.0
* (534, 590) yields 587.0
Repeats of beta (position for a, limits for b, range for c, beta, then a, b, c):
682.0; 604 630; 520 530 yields 1890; 2423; 3611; 2817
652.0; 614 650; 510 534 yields 2946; 2913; 2952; 2986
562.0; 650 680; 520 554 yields 1244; 1260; 2806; 2770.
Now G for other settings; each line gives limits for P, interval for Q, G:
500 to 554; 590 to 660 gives 41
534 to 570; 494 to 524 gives 63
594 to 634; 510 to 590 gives 18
